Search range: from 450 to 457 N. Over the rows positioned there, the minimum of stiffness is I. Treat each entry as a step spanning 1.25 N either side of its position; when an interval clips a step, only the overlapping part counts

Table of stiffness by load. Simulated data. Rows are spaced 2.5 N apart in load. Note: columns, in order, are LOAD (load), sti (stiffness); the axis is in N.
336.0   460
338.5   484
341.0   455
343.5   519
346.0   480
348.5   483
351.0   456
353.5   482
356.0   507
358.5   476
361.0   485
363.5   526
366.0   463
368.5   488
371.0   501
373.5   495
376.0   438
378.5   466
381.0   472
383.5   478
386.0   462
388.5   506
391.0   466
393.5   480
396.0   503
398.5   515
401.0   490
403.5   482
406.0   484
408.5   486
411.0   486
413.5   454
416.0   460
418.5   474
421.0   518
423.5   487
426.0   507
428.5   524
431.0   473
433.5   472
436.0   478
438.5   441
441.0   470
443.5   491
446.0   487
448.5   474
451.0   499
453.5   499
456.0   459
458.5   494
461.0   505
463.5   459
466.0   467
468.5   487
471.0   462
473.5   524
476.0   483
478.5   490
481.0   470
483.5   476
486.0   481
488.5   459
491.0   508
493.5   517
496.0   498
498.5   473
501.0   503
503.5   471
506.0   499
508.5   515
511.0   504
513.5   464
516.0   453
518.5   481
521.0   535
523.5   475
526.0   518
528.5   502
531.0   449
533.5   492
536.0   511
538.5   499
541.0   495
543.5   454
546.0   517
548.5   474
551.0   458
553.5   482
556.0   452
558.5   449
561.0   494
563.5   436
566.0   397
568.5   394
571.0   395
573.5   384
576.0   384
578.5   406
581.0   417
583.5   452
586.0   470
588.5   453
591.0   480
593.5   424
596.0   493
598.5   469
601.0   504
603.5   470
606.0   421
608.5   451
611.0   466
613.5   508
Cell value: 459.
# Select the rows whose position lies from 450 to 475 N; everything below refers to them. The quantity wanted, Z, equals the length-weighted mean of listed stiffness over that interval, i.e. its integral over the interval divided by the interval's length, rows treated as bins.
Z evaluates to 485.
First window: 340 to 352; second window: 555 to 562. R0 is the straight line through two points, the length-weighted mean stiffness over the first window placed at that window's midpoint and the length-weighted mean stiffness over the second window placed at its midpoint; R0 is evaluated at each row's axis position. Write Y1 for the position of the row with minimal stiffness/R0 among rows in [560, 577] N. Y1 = 573.5 N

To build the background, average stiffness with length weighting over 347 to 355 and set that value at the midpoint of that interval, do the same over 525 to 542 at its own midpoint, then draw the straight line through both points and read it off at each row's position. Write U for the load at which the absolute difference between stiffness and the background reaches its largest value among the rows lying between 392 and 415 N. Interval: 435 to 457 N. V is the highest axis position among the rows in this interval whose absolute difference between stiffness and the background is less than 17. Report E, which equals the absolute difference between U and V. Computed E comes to 55.0 N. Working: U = 398.5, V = 453.5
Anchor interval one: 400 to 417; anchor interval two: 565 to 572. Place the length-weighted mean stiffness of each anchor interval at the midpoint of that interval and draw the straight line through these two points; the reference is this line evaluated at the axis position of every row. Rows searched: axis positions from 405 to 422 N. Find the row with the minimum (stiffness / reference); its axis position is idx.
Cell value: 413.5 N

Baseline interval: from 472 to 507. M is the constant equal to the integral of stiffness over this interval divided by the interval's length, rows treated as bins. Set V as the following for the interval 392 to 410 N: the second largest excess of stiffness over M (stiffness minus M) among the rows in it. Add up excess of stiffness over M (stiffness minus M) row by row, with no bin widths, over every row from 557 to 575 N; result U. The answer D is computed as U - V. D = -489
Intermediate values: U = -475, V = 14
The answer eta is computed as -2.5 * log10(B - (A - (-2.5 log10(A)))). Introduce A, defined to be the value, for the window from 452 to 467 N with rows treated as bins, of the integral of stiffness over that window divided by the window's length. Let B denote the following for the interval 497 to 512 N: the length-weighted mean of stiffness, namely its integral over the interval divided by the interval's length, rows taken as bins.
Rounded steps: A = 481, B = 494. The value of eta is -2.0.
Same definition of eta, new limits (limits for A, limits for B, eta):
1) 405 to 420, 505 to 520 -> -1.8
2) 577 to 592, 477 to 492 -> -3.7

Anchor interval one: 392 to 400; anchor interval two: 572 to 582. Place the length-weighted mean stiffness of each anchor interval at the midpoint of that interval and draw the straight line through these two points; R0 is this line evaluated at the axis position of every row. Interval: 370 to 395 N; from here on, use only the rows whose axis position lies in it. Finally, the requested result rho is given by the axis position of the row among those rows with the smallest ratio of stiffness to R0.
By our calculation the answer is 376.0 N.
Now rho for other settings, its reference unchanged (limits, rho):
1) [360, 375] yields 366.0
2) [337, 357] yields 341.0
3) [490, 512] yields 498.5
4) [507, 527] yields 516.0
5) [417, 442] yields 438.5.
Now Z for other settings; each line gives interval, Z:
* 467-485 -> 484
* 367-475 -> 483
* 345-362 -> 481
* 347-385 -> 481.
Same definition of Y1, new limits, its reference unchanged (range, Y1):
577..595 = 578.5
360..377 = 376.0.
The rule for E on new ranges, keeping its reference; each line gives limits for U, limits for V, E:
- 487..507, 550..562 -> 72.5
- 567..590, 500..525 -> 57.5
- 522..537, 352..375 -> 162.5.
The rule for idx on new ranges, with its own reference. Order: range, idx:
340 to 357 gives 341.0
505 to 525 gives 516.0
